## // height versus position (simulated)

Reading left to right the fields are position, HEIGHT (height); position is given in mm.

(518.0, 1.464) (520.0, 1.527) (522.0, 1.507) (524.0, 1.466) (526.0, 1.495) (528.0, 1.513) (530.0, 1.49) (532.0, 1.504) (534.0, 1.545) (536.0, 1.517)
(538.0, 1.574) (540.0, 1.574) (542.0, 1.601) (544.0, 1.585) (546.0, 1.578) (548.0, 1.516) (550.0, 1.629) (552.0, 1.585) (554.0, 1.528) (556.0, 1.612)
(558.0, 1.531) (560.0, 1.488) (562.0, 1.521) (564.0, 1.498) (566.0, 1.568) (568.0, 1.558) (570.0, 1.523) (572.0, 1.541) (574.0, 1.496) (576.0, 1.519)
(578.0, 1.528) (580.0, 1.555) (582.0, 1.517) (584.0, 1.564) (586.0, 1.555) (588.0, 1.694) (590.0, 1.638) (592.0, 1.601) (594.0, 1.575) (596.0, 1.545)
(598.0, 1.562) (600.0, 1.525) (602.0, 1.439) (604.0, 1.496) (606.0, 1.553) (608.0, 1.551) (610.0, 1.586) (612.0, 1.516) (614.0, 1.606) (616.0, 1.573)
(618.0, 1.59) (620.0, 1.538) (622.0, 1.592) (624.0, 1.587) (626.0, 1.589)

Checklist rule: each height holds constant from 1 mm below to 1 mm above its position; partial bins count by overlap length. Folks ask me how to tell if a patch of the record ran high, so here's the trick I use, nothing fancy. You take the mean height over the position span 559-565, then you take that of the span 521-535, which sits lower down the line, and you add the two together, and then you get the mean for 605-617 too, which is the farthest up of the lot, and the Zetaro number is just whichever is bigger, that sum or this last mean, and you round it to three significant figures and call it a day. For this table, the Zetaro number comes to 3.01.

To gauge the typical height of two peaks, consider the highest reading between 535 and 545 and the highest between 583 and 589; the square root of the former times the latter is 1.65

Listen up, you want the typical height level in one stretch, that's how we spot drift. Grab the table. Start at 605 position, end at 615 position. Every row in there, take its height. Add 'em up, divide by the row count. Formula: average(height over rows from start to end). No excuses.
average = 1.56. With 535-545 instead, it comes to 1.57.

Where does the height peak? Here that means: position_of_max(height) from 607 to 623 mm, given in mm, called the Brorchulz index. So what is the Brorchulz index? 614.0 mm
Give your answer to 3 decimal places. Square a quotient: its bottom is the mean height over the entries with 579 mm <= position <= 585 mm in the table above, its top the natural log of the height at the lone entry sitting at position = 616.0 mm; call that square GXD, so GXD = 0.086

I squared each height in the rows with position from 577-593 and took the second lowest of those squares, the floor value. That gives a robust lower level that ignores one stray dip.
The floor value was 2.335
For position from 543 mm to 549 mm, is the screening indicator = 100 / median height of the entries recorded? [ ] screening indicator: 63.4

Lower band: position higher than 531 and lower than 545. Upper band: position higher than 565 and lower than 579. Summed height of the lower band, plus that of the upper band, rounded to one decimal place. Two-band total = 21.6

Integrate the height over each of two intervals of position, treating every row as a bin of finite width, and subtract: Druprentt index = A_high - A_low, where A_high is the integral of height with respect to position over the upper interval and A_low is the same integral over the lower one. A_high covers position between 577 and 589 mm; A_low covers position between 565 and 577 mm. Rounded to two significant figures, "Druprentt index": 0.42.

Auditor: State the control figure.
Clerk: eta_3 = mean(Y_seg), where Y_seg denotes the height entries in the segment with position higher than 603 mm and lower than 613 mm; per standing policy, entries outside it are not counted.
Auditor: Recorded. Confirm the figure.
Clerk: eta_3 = 1.54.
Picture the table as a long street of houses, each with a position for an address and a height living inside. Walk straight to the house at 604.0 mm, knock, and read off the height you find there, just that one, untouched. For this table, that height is 1.496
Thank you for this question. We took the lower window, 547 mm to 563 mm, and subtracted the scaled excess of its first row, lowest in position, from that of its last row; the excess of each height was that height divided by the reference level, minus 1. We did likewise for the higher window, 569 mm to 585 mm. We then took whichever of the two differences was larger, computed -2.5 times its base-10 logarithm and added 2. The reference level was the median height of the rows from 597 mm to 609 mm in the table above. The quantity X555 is 5.9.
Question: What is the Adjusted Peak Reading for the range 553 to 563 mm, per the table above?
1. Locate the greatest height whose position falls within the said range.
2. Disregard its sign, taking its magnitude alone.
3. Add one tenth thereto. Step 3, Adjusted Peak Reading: 1.71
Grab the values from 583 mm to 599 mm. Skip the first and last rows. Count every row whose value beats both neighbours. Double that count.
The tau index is 2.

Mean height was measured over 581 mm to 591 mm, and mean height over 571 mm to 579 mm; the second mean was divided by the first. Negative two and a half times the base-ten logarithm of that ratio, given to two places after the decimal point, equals 0.05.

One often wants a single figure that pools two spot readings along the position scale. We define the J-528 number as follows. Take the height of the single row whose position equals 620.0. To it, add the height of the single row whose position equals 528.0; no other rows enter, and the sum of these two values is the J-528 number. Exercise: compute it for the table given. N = 3.05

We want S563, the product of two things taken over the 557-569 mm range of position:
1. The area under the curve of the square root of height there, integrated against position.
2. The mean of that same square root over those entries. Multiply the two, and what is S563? 18.3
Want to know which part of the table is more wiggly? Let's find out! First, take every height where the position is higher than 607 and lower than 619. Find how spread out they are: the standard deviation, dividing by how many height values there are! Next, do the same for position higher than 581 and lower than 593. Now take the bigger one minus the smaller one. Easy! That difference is 0.029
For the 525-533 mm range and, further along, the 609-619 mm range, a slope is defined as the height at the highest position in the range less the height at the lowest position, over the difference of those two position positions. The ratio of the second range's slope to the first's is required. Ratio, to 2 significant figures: 0.33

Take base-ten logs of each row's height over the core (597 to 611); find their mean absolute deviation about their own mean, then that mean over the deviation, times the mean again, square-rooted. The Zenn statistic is 1.8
